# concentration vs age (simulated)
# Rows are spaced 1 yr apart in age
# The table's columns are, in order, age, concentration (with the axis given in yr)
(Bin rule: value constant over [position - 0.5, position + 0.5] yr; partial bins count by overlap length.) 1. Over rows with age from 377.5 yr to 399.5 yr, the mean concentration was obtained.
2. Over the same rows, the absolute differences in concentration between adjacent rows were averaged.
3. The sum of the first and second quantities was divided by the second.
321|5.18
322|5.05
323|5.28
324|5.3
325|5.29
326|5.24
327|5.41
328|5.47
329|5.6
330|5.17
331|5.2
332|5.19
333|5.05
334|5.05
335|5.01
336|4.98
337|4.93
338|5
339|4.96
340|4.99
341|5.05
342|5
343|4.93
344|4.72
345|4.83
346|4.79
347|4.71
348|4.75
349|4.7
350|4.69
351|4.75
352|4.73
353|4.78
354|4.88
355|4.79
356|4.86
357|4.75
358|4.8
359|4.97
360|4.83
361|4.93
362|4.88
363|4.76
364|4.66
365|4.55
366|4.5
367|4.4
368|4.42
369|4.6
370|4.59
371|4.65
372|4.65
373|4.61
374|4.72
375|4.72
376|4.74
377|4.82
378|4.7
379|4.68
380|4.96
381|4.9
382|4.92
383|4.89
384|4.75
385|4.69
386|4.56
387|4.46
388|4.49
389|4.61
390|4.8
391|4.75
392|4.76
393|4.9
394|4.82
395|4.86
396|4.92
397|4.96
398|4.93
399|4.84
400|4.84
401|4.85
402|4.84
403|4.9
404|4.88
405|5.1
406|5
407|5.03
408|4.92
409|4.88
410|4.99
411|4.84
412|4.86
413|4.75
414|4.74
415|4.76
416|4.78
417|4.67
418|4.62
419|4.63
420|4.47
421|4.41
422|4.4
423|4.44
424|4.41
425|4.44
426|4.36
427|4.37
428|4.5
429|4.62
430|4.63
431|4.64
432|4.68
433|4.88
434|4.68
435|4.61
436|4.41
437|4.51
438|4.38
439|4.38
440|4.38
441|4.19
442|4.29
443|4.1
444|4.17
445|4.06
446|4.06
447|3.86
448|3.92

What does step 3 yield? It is 59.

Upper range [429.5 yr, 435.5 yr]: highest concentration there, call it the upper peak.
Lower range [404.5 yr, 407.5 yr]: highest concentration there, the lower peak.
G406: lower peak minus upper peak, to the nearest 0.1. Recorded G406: 0.2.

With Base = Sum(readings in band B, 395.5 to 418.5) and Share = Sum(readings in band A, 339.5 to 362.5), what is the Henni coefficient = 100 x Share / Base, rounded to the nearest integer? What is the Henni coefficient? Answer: 99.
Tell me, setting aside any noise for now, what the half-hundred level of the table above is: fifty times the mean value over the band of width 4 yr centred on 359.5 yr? 244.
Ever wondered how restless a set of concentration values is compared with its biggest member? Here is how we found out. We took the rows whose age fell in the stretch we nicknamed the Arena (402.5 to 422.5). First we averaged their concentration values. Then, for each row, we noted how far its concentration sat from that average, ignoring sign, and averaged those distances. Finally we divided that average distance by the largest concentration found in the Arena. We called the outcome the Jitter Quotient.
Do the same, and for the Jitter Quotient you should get 0.0311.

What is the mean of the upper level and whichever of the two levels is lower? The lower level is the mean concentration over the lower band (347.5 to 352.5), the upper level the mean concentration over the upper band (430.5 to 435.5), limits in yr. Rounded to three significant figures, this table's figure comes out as 4.70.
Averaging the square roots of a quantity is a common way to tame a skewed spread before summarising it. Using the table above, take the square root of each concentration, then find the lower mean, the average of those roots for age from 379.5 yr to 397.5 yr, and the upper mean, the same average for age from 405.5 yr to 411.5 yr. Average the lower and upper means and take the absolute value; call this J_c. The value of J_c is 2.20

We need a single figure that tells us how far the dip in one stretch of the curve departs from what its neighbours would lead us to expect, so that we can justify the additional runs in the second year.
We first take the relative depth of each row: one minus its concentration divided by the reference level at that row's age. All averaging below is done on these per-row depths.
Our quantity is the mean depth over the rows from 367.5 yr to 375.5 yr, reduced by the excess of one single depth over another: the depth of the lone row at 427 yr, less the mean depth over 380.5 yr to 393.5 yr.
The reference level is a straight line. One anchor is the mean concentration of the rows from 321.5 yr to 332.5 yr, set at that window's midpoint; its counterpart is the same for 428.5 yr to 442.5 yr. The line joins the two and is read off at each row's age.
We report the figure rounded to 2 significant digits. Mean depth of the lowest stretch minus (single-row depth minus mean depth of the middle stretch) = 0.053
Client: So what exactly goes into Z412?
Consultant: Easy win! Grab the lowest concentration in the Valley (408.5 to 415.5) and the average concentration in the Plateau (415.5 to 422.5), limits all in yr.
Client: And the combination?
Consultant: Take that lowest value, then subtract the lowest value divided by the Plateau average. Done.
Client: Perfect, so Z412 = 3.7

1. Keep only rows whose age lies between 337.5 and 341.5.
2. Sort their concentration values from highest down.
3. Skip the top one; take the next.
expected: 5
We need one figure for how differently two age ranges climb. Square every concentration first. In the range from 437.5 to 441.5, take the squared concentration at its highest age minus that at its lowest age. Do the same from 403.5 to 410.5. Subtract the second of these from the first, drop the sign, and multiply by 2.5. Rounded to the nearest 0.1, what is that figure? 6.8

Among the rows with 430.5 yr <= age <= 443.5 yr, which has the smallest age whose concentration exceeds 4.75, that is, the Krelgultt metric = 433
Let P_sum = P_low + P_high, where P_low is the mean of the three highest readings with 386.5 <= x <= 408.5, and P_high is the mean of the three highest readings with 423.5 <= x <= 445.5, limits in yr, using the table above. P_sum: 9.8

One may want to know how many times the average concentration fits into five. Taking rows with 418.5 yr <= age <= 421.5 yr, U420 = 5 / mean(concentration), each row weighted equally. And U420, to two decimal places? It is 1.11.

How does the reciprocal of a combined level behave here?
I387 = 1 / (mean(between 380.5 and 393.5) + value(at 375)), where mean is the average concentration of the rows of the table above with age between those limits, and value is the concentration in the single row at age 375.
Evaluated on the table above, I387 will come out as 0.1058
